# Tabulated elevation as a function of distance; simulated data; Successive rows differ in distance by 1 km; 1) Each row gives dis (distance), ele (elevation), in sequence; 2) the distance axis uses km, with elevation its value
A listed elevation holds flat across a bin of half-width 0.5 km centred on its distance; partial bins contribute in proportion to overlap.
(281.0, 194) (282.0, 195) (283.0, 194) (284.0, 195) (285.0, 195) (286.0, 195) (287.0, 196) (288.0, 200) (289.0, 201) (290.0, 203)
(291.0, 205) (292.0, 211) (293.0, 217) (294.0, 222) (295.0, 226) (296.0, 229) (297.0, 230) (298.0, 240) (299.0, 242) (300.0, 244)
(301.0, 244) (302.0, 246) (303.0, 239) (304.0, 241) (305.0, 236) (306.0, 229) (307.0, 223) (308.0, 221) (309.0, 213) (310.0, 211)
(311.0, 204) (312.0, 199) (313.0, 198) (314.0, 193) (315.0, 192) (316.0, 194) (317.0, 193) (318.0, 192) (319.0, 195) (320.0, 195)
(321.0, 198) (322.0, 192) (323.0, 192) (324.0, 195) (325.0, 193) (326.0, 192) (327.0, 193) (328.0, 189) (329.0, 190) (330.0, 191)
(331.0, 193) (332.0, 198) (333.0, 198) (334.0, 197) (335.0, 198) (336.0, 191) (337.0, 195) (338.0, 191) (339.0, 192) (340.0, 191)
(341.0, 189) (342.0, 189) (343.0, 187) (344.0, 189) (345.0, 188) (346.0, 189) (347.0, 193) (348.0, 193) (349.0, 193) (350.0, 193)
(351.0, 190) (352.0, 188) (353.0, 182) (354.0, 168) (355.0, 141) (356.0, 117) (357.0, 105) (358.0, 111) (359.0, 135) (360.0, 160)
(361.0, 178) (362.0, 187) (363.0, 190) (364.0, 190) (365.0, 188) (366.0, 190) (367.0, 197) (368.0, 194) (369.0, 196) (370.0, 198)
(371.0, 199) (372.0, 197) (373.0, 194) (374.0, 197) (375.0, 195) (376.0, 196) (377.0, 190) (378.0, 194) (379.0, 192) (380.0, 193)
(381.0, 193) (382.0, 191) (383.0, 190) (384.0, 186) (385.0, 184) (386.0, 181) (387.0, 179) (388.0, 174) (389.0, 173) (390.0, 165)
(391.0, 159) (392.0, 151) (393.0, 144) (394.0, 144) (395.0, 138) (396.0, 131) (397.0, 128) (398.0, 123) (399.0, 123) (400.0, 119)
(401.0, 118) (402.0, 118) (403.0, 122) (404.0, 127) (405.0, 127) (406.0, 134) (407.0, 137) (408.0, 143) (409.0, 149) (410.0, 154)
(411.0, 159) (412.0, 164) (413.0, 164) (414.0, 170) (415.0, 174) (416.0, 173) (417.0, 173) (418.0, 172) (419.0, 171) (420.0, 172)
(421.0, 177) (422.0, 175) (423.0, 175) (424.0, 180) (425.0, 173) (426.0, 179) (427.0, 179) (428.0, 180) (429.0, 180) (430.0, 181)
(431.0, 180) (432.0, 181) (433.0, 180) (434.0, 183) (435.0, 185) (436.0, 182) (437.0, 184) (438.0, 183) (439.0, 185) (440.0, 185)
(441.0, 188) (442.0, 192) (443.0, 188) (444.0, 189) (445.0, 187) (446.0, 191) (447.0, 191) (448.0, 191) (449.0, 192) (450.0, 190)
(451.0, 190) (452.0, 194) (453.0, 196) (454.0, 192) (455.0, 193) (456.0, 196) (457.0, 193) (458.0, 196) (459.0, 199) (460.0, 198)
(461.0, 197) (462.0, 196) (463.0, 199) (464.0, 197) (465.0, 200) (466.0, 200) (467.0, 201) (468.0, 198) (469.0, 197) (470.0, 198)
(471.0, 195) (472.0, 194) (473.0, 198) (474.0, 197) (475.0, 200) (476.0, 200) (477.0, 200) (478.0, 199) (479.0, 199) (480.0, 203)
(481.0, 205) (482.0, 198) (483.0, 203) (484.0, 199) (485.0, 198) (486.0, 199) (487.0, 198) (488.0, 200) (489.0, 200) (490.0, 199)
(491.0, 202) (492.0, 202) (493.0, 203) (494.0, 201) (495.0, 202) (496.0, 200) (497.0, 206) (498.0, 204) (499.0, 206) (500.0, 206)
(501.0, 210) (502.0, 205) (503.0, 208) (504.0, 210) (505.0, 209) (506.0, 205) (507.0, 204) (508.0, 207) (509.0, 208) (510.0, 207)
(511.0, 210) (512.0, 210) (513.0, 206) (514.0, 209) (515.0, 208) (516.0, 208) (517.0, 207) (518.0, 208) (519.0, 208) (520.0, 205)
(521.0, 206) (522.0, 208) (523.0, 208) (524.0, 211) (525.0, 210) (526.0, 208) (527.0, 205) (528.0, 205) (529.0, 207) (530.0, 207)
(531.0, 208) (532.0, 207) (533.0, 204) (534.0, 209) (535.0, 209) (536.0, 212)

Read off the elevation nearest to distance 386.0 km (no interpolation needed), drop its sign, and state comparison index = 181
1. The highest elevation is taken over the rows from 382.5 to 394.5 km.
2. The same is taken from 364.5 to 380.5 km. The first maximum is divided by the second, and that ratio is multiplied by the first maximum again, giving 181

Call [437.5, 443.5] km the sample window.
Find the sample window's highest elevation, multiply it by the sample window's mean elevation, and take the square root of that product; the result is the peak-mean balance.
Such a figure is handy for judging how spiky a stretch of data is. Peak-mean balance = 189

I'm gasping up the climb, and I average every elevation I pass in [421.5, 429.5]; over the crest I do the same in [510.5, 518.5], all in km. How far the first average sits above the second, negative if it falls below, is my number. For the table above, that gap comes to -31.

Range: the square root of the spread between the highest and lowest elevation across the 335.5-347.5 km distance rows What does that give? 2.8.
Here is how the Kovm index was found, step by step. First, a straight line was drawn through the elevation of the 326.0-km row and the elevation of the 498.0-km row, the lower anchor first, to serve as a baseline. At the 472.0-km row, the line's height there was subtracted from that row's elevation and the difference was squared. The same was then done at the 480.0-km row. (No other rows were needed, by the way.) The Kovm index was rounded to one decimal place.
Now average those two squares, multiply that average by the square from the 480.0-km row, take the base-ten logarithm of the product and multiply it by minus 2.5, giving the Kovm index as -0.9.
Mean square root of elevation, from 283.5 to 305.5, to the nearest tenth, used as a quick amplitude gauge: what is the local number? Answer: 14.8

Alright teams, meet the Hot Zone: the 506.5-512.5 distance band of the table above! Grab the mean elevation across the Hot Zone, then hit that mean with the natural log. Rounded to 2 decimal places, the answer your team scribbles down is 5.34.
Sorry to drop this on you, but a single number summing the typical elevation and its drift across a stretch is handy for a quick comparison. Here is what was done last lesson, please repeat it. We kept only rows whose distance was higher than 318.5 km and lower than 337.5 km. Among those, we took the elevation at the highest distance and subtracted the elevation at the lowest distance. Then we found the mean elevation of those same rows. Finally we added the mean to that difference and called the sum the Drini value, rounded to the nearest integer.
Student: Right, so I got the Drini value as 194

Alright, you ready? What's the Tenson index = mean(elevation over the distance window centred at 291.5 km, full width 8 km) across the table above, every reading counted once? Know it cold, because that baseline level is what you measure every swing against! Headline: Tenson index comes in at 211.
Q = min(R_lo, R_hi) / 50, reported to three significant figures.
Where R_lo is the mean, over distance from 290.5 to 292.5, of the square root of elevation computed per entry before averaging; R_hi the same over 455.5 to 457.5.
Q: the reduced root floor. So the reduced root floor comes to 0.279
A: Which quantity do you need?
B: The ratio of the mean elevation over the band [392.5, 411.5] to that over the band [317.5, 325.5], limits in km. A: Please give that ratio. 0.69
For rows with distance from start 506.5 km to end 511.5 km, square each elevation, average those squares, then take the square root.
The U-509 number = 207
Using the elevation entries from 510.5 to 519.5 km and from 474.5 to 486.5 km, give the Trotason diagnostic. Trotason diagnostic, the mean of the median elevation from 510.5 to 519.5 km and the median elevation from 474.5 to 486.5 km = 204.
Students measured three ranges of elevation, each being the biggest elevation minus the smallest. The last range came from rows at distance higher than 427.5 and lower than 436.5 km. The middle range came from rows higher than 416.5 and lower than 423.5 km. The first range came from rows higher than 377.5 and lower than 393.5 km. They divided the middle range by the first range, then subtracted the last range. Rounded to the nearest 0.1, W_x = -4.9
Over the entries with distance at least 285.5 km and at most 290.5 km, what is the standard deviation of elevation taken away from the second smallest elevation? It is 193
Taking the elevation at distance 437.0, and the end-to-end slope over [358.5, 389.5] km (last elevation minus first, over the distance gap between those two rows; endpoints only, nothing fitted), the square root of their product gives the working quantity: 15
